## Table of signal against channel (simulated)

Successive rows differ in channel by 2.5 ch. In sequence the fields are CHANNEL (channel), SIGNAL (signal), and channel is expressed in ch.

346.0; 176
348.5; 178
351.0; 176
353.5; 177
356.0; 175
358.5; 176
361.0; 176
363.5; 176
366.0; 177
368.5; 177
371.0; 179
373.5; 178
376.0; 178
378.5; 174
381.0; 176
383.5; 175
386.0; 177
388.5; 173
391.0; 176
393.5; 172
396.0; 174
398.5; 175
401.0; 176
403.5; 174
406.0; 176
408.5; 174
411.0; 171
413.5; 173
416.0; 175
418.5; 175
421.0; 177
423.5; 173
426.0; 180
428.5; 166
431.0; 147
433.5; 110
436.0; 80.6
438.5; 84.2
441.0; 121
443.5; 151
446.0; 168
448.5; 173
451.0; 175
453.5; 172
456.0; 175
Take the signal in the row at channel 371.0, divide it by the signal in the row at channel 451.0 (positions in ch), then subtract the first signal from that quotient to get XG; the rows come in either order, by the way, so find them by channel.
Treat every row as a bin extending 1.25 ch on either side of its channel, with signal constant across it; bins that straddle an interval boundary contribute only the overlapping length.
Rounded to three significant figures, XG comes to -178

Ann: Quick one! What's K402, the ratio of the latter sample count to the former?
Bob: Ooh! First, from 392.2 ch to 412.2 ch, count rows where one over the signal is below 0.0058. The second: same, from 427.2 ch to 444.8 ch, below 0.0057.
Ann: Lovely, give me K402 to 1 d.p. 0.0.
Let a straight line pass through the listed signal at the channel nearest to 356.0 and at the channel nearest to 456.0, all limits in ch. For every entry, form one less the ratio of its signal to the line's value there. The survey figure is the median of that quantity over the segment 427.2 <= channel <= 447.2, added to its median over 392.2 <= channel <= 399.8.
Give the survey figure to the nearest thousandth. 0.240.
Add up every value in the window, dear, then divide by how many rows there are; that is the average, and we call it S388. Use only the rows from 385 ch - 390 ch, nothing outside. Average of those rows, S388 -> 175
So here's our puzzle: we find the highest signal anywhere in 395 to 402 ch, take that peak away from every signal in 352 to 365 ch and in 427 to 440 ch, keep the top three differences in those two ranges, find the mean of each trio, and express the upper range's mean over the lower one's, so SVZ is -105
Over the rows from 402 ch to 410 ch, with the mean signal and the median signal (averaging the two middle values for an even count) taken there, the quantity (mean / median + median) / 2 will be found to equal 87.5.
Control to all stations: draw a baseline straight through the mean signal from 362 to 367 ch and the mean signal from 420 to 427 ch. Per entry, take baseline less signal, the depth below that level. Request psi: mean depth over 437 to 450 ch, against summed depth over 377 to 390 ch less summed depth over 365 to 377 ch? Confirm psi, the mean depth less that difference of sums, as 23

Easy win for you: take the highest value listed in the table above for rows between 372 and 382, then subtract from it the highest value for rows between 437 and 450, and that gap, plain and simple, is 5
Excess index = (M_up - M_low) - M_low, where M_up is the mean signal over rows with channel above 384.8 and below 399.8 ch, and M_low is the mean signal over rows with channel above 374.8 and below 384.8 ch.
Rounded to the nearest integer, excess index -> -177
